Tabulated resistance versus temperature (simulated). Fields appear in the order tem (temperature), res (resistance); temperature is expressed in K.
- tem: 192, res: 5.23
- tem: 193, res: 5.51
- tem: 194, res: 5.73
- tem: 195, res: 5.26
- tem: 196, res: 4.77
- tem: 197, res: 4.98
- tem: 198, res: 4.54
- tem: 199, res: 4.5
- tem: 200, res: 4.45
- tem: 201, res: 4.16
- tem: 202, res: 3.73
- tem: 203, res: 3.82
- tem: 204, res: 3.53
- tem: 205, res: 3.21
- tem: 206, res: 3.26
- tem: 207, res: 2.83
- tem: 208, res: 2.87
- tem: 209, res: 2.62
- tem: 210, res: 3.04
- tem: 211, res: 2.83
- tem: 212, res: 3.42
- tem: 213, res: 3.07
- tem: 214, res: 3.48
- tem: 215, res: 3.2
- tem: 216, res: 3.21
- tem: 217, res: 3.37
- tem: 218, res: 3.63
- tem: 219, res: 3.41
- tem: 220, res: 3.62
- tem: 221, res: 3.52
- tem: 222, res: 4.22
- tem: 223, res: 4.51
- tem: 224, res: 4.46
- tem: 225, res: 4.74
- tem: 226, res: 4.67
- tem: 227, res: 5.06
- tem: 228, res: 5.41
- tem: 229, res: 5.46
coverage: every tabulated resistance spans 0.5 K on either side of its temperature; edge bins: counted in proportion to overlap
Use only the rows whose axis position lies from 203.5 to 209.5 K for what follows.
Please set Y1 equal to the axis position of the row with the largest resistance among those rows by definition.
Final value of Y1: 204 K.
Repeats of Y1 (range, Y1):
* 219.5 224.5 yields 223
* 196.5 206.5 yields 197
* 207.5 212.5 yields 212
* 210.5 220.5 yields 218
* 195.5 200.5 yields 197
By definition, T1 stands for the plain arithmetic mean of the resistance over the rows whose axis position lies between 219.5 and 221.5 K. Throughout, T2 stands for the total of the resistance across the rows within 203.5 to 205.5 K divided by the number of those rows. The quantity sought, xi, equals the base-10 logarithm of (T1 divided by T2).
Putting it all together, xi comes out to 0.03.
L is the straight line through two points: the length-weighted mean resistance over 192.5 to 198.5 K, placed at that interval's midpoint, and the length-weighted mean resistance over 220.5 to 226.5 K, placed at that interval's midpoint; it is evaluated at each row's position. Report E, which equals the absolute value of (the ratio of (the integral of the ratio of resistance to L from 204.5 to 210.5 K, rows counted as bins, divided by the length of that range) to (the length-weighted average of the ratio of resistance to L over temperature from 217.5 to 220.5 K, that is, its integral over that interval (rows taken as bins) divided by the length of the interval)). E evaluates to 0.78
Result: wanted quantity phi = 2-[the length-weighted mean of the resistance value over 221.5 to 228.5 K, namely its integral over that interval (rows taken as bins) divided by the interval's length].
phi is -2.7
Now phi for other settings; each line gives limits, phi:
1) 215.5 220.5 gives -1.4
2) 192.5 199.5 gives -3.0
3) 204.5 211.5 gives -1.0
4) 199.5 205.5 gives -1.8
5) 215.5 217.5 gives -1.3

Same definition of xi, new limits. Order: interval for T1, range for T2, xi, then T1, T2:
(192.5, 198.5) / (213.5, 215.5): 0.19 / 5.1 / 3.3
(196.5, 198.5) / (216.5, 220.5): 0.13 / 4.8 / 3.5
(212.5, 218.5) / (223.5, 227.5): -0.15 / 3.3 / 4.7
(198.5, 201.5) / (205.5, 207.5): 0.16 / 4.4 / 3.0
